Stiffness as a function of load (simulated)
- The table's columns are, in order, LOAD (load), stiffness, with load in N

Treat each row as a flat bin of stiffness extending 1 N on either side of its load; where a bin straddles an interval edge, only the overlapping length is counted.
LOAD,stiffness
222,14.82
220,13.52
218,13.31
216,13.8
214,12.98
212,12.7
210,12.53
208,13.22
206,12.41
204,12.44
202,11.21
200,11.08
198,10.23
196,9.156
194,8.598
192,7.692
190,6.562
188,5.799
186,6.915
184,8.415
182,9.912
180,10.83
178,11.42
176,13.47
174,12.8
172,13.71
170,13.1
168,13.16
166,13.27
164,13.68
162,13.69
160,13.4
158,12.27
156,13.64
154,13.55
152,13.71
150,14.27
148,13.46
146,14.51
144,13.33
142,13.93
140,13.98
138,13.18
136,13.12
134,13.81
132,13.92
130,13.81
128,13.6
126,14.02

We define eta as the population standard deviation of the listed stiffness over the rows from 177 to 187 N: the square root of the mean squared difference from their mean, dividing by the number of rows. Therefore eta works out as 1.6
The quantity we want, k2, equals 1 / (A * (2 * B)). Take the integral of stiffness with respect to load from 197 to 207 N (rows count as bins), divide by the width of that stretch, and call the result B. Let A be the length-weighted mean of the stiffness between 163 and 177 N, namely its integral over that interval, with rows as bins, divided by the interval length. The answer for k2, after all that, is 0.0033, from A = 13.3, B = 11.5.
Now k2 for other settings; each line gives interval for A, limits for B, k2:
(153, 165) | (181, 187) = 0.0044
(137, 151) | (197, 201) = 0.0034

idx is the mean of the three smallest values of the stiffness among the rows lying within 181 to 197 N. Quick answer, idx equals 6.43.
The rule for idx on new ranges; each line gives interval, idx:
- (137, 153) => 13.32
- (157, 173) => 12.84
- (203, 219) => 12.46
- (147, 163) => 13.04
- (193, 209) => 9.33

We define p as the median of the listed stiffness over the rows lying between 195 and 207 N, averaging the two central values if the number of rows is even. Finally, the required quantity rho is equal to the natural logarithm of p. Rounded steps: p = 11.1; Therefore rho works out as 2.41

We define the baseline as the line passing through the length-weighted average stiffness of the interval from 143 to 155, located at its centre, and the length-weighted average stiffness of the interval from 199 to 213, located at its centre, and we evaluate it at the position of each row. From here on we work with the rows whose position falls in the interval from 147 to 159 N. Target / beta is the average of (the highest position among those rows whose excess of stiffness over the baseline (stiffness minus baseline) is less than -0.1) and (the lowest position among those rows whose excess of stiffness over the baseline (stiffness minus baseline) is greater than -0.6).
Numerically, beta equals 153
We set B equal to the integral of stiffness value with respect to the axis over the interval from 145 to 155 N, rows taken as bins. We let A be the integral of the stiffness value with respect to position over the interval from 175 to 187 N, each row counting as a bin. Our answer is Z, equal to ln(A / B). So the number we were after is -0.13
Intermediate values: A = 122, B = 139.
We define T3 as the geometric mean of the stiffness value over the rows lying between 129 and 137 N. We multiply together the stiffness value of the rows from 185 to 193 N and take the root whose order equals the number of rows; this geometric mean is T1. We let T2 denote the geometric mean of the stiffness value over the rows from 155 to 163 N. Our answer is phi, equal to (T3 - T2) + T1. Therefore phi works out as 7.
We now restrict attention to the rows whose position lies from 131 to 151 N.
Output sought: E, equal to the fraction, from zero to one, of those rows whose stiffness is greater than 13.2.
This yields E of 0.8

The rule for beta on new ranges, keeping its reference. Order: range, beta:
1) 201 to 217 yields 203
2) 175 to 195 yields 185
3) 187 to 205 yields 203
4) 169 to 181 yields 175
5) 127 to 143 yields 134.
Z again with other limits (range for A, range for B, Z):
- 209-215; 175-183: -0.18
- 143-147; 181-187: 0.10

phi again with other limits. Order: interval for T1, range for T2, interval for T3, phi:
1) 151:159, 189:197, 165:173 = 19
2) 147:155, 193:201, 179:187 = 13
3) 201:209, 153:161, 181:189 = 7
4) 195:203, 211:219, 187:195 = 4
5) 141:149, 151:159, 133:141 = 14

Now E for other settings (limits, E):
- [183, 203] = 0.0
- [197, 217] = 0.2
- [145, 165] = 0.9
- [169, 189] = 0.2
